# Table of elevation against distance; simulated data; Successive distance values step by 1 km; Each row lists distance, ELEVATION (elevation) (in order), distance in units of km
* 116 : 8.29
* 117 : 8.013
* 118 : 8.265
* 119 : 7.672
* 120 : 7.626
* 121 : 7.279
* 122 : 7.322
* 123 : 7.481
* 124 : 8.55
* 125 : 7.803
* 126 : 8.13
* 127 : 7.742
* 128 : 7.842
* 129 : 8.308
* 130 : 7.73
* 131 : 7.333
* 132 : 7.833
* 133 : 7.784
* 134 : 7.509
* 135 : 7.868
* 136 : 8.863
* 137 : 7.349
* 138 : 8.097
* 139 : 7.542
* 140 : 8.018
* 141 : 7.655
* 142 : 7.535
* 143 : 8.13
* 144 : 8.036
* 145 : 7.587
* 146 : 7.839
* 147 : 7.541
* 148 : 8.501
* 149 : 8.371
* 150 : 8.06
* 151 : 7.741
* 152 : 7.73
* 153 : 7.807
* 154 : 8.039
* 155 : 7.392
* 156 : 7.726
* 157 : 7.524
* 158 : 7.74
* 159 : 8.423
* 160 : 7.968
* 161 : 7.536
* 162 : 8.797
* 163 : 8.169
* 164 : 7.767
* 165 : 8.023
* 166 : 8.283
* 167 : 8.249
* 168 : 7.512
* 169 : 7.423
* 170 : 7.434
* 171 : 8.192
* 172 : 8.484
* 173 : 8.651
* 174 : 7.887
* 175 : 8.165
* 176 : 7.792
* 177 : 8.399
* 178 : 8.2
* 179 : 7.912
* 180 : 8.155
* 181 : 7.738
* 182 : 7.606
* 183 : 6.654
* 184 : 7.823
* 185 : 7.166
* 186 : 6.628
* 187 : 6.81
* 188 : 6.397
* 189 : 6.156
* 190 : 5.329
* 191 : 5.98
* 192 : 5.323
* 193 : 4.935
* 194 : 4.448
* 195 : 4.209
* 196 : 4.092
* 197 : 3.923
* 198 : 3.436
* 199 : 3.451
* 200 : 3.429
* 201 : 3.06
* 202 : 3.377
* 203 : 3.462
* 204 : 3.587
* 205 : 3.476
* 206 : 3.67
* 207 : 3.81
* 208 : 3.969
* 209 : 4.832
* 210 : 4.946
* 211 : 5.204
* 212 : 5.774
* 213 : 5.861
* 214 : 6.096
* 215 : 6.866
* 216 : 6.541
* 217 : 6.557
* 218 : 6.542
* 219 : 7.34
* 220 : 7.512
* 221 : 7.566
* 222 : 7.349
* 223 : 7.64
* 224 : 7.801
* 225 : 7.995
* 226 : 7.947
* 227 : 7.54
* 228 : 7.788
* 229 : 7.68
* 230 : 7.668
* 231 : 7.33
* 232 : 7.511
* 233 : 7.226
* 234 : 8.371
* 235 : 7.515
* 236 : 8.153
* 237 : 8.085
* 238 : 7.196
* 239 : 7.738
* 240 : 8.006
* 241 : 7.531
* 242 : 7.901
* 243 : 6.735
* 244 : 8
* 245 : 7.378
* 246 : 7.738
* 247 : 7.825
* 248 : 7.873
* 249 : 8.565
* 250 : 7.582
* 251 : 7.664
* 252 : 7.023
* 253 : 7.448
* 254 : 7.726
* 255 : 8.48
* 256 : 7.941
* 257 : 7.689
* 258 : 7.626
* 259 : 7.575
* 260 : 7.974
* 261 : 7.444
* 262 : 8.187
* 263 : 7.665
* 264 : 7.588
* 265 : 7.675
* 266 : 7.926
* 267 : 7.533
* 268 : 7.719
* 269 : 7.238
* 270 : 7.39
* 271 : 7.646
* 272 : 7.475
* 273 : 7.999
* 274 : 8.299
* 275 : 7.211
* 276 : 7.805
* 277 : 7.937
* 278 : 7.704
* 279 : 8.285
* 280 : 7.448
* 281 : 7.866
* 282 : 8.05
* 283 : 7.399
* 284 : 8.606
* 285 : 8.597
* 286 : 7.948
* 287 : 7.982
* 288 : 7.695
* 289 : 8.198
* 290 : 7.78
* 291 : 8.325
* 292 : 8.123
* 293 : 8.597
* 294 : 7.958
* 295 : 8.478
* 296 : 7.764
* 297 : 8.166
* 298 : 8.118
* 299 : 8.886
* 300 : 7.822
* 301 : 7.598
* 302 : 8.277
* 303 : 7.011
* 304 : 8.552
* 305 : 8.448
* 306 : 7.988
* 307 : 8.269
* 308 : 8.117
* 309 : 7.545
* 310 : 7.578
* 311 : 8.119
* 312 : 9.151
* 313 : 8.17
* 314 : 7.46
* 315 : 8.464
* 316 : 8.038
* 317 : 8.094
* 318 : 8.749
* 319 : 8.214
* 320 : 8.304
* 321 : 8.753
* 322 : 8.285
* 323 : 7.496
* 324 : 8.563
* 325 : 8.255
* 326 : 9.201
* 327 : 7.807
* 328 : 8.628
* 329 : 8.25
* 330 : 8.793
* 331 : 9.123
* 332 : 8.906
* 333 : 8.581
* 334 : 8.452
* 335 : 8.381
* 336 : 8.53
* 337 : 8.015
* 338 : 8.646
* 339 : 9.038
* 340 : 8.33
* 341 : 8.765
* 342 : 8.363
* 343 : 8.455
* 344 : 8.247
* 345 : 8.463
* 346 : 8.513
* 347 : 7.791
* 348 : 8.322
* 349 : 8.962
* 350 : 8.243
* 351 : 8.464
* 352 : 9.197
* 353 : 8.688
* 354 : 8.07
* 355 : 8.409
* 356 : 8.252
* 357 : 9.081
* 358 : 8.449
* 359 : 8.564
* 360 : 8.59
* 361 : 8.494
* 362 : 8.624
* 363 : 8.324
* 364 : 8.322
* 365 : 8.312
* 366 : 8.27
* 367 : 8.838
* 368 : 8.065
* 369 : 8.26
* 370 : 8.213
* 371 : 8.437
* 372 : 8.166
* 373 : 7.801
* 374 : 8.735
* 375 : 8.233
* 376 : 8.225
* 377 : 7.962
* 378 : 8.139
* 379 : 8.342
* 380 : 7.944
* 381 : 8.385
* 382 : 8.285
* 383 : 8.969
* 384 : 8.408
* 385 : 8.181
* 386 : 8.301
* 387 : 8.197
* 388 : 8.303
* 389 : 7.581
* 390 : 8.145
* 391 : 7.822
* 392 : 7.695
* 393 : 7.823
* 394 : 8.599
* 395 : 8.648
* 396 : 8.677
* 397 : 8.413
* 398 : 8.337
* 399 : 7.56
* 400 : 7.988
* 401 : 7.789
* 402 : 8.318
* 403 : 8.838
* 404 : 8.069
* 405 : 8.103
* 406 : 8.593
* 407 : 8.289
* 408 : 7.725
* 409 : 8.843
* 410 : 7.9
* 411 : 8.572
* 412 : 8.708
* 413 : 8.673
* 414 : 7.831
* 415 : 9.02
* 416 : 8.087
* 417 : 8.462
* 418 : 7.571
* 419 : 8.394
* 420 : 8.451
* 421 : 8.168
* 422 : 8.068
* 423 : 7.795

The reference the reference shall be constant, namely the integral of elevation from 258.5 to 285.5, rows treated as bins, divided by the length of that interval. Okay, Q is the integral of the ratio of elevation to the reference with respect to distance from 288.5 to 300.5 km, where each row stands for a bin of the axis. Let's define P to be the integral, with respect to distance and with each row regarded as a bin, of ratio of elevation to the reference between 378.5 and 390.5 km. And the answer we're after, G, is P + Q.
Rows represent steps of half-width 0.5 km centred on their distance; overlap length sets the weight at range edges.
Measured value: 25.3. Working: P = 12.7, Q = 12.6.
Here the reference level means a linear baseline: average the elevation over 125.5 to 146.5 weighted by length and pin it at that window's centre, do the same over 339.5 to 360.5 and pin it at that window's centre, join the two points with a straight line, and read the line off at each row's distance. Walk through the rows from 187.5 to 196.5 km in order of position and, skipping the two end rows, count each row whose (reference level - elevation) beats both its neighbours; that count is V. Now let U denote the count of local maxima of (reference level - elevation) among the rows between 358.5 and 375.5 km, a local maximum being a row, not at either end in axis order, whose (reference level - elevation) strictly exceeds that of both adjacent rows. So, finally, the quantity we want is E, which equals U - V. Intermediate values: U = 5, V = 1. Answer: 4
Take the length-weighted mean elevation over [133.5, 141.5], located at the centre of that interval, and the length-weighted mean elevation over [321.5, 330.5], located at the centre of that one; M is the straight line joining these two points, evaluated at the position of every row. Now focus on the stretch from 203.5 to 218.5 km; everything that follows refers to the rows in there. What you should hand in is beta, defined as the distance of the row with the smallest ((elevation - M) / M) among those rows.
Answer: 205 km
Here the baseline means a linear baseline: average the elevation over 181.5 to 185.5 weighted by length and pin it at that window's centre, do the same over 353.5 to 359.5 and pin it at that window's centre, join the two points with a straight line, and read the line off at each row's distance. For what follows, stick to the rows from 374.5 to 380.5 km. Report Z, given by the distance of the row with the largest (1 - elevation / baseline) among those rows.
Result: 380 km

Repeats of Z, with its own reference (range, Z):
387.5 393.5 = 389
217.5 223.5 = 218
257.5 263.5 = 261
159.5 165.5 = 161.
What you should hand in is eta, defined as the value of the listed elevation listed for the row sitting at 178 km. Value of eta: 8.2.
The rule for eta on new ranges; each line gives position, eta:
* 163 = 8.169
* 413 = 8.673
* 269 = 7.238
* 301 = 7.598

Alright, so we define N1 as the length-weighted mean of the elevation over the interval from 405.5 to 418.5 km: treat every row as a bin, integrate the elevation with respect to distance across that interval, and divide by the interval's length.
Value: 8.3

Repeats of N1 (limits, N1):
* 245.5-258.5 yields 7.8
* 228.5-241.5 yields 7.7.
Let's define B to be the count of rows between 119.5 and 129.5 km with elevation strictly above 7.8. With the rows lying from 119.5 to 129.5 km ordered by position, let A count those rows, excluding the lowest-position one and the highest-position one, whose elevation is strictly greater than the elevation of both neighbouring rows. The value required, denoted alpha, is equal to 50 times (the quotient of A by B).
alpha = 20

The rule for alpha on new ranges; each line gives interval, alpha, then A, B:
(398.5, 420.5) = 19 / 7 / 18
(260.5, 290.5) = 39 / 11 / 14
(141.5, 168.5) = 27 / 8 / 15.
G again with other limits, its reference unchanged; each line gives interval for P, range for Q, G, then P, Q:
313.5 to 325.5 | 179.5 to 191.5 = 23.3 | 12.7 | 10.6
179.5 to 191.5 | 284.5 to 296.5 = 23.1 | 10.6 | 12.5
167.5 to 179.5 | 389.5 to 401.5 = 24.9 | 12.3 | 12.5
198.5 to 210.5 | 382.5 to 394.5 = 18.4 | 5.8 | 12.6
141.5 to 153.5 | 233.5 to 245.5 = 24.1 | 12.2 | 11.9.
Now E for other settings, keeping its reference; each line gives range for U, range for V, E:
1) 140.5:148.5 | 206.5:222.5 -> 1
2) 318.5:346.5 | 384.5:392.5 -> 7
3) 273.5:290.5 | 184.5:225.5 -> -2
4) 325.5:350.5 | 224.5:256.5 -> -2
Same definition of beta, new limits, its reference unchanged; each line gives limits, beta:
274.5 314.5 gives 303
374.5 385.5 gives 380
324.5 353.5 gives 347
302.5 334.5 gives 303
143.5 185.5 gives 183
